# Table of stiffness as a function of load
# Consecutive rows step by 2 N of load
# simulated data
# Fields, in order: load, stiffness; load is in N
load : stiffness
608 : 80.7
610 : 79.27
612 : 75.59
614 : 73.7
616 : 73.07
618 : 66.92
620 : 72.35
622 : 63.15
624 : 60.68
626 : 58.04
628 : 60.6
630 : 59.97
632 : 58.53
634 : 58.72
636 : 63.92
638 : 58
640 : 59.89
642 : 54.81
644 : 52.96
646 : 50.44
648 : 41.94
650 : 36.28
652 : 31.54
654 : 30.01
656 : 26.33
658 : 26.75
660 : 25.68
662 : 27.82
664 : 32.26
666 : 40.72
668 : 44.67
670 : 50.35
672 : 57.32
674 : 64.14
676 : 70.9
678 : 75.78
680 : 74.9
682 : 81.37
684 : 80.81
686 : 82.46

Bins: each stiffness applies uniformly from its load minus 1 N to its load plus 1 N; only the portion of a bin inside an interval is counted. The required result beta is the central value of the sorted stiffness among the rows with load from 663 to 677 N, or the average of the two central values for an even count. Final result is 50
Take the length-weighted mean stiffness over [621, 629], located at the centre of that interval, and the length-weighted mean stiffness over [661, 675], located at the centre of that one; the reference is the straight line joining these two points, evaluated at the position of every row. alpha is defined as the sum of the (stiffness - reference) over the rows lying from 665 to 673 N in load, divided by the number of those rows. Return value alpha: 3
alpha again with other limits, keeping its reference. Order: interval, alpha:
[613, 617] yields 9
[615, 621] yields 8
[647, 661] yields -19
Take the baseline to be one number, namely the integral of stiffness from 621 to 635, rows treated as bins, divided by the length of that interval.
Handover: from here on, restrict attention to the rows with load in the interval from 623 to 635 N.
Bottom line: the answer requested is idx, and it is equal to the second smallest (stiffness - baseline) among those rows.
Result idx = -1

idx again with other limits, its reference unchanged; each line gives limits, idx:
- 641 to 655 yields -28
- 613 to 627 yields 1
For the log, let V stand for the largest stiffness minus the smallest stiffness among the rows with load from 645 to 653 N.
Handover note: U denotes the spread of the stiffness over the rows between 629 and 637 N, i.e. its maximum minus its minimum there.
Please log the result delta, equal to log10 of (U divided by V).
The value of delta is -0.54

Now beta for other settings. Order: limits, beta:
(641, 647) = 53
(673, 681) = 73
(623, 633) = 60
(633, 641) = 59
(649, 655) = 32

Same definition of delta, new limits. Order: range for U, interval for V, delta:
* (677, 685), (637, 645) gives -0.03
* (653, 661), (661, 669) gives -0.59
